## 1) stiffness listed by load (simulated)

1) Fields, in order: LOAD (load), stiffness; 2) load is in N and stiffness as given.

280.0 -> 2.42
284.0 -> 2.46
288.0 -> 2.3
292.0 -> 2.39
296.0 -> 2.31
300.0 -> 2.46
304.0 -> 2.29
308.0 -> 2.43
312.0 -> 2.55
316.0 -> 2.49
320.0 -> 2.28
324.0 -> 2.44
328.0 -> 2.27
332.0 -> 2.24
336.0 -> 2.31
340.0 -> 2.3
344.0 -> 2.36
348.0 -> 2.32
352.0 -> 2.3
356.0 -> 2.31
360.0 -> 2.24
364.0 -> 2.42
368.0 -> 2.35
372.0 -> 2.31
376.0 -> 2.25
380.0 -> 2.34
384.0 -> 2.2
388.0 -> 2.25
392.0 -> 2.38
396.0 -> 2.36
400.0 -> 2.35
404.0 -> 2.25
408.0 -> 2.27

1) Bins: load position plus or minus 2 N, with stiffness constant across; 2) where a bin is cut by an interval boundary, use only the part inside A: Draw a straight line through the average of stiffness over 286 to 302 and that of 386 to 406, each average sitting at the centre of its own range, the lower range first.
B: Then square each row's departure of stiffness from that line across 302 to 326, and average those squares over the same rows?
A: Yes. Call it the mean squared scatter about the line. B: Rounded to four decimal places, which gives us 0.0132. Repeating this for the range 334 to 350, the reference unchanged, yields 0.0010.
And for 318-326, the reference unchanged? 0.0066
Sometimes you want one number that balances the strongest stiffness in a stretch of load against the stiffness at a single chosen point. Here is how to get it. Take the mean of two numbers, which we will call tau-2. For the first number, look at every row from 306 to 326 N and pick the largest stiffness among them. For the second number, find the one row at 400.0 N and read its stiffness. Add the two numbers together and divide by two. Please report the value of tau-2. 2.45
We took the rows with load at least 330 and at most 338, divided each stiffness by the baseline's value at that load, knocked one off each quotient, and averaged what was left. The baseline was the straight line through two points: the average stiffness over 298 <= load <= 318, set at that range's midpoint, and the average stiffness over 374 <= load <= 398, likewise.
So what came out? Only -0.0500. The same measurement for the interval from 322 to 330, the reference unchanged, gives -0.0229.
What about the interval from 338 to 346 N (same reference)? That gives -0.0209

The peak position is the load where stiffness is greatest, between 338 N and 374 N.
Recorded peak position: 364.0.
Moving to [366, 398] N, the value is 392.0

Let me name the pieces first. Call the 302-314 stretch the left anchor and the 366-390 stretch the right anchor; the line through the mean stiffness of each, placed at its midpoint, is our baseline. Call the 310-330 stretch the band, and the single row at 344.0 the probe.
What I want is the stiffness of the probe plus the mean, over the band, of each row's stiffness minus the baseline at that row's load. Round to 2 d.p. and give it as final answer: 2.37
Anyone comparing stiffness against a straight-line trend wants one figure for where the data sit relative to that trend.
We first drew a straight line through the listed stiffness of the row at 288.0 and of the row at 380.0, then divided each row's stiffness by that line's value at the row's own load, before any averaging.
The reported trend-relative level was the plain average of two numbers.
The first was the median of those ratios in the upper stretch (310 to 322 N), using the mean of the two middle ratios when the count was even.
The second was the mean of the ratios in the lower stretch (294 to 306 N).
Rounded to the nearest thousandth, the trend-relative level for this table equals 1.049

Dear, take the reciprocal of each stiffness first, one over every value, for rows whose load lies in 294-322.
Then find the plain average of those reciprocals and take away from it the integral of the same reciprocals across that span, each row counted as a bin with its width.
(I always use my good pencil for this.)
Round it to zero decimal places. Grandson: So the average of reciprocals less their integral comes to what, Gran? -11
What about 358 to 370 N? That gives -5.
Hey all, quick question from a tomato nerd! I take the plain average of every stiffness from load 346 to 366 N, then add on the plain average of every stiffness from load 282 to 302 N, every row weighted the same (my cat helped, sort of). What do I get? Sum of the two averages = 4.70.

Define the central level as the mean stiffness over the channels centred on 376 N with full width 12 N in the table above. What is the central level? 2.30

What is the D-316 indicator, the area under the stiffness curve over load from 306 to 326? 48.8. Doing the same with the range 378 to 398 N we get 46.1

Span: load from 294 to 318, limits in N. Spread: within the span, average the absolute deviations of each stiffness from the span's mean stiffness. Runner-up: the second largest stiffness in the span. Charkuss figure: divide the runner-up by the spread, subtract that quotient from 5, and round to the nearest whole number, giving -26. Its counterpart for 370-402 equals -39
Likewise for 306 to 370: -29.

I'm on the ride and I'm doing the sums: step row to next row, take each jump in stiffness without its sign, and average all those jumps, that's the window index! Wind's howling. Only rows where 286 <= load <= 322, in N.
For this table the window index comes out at 0.13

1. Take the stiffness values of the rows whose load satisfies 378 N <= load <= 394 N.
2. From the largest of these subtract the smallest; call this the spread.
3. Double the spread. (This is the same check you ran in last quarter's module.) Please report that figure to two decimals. 0.36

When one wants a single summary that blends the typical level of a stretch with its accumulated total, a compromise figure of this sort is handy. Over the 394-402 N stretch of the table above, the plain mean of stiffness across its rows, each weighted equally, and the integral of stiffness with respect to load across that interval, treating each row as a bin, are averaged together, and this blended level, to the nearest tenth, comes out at 10.6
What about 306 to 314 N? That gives 11.2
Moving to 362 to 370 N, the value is 10.7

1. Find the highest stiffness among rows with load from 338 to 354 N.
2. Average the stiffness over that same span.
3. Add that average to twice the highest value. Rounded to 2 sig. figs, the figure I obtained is 7.0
